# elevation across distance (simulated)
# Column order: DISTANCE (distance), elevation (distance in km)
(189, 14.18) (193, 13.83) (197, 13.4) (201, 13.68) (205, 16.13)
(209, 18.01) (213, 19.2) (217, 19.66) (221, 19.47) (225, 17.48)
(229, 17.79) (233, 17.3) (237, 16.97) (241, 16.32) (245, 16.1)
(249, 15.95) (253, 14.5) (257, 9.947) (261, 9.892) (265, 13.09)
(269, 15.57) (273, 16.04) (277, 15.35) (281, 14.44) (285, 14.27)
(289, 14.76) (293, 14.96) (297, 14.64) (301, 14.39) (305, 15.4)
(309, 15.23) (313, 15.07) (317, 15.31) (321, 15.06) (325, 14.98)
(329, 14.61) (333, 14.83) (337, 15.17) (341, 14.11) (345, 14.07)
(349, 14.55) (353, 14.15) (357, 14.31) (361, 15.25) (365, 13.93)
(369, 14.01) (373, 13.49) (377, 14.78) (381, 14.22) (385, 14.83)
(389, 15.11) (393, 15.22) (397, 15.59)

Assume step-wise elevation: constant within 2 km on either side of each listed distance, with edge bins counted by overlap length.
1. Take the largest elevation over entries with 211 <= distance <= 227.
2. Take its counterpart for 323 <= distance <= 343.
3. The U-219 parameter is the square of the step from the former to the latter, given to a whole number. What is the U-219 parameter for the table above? 20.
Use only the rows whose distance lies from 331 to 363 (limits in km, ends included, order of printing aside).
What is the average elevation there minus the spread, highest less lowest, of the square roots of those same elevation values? 14.4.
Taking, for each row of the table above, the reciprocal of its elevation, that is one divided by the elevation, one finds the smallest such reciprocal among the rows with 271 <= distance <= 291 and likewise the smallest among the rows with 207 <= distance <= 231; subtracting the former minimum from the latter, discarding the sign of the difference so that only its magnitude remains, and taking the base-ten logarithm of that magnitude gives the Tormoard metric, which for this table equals -1.94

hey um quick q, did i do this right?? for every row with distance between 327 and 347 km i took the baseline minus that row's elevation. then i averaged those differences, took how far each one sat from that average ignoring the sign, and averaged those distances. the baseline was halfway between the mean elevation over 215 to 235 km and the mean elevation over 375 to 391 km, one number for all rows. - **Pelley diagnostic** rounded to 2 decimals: 0.37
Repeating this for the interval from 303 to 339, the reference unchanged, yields 0.18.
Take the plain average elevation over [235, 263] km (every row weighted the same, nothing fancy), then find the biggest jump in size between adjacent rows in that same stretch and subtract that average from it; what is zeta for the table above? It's -9.7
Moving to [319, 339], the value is -14.6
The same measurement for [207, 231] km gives -16.6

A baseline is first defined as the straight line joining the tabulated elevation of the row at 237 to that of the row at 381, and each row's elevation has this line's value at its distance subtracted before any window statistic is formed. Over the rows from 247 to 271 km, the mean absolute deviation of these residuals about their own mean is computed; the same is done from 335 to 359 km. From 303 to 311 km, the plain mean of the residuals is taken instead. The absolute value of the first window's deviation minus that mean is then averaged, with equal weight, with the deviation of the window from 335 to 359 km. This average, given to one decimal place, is 1.4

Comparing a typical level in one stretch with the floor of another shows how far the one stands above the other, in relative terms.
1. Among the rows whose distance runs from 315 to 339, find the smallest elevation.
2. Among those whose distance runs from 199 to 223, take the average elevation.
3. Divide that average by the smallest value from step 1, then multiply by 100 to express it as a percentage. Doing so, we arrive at 121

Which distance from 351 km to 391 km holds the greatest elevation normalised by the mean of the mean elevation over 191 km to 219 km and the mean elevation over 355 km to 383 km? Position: 361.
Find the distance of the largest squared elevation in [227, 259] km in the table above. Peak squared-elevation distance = 229 km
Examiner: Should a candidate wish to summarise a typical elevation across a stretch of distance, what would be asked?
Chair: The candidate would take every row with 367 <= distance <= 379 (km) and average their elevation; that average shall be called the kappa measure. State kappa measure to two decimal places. 14.09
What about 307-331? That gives 15.04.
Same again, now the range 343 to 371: 14.32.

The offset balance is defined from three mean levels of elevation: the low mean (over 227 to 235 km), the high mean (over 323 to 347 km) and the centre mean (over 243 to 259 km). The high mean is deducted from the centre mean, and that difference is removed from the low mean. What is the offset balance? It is 18.0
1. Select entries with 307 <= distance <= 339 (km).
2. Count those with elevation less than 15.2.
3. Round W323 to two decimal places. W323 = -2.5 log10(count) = -1.95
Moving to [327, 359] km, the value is -2.26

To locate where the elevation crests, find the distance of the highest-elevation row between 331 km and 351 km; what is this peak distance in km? 337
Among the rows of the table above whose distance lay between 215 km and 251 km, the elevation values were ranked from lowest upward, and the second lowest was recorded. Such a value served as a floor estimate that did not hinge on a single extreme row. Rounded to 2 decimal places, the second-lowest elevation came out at 16.10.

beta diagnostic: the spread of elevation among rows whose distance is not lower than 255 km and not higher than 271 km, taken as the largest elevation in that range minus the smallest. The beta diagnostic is 6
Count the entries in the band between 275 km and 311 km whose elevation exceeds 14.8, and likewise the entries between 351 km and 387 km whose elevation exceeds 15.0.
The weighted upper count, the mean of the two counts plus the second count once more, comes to 3.5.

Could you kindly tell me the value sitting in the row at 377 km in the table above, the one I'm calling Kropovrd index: 14.78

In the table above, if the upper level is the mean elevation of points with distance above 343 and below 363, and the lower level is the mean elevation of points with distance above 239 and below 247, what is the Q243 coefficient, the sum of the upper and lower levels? 30.7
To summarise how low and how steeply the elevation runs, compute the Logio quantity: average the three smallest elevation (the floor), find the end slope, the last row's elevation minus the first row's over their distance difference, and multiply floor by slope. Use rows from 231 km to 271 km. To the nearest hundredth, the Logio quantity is -0.53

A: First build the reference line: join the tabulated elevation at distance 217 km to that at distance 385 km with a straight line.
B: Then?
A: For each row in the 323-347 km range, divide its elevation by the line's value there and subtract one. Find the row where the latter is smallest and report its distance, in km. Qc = 341 km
